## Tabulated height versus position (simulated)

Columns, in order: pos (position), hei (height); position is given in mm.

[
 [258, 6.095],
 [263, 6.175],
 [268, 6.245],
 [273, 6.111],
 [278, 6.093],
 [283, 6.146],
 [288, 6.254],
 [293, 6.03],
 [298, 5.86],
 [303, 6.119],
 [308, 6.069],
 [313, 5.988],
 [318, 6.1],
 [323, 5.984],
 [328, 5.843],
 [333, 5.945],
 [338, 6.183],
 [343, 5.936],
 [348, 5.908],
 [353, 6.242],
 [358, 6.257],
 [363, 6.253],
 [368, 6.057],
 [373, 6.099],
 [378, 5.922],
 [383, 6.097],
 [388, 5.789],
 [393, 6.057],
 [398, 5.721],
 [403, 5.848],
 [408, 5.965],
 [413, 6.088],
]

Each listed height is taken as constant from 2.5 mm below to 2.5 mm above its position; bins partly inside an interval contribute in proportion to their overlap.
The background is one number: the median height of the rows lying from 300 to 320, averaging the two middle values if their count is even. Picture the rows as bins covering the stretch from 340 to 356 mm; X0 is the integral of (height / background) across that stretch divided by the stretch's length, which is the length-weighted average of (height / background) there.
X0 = 0.99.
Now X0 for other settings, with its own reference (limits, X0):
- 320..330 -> 0.97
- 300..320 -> 1.00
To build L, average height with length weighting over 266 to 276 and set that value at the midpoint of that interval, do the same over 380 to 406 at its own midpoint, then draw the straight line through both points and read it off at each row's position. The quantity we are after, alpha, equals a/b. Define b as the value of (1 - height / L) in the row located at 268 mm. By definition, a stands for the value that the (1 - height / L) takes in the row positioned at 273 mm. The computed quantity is -0.8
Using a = 0.009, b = -0.011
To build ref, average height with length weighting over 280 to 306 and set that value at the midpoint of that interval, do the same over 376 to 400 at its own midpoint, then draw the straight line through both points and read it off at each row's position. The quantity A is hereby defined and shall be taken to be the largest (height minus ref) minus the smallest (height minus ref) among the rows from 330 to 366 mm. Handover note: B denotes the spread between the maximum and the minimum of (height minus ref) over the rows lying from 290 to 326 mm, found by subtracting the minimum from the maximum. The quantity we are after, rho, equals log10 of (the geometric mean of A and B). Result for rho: -0.50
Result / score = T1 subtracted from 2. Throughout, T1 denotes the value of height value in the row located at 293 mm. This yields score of -4.03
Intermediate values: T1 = 6.03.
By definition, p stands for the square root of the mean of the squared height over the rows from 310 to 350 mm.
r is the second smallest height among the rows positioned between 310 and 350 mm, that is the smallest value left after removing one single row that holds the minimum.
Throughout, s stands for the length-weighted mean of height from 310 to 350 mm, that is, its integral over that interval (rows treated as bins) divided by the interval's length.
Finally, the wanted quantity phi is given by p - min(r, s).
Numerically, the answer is 0.08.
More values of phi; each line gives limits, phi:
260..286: 0.04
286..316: 0.07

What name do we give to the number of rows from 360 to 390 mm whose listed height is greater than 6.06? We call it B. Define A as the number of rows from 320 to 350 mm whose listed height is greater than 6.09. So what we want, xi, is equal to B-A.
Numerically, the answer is 2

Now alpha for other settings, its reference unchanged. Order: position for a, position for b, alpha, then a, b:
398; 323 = 2.4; 0.029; 0.012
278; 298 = 0.2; 0.010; 0.041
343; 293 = 0.9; 0.013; 0.015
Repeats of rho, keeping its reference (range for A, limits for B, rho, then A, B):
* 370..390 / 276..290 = -0.64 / 0.30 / 0.18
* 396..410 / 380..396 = -0.55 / 0.26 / 0.30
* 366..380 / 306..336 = -0.70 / 0.17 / 0.24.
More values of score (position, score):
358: -4.26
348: -3.91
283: -4.15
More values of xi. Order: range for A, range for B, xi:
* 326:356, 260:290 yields 4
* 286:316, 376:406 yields -1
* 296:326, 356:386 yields 2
